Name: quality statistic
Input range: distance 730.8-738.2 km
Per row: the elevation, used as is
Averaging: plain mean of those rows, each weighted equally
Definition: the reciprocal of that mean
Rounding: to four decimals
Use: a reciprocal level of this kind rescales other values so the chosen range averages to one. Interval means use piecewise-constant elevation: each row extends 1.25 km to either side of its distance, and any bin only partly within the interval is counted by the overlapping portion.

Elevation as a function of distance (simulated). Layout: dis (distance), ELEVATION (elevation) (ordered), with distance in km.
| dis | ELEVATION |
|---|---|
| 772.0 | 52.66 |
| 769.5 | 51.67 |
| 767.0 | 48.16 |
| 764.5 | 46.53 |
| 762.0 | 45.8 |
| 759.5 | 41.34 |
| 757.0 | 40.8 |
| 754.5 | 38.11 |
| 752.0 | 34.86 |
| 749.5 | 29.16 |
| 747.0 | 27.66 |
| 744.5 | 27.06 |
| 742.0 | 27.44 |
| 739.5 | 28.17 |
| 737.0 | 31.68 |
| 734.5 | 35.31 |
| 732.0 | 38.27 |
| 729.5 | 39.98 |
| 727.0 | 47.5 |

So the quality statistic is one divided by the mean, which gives 0.0285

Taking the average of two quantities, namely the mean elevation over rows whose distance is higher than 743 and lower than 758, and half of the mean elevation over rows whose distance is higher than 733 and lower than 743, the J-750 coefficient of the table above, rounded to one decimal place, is 24.1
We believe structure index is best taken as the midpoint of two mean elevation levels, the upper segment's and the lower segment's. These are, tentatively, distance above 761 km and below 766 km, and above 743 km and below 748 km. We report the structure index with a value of 36.8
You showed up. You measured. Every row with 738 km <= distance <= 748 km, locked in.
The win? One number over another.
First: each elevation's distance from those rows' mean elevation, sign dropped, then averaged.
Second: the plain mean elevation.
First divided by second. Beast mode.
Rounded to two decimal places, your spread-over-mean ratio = 0.01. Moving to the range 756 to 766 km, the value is 0.06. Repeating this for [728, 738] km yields 0.08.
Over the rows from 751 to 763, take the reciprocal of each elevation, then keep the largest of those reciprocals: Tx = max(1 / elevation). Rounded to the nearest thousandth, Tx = 0.029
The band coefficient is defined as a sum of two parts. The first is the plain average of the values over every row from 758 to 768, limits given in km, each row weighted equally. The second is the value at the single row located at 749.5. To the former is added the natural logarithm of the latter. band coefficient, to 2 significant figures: 49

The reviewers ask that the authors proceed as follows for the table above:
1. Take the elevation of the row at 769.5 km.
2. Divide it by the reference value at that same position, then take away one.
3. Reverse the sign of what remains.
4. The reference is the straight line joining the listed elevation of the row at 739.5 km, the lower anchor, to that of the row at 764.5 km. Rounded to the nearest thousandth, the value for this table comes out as -0.029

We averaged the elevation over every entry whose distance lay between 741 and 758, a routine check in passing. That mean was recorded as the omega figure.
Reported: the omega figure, 32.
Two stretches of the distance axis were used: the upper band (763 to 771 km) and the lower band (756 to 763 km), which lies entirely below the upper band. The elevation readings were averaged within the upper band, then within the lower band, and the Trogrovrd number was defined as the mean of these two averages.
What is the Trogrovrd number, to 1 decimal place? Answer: 45.7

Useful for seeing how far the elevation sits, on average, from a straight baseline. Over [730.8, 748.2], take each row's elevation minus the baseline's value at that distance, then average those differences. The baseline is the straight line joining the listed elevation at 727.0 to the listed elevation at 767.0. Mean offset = -17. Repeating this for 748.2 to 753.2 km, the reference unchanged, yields -16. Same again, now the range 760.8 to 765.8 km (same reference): -2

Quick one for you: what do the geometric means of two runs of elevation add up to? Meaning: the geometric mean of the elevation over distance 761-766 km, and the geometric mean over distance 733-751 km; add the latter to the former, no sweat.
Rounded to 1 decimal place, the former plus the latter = 75.5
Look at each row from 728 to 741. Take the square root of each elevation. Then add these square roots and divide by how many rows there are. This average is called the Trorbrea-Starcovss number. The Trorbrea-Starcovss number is 5.88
